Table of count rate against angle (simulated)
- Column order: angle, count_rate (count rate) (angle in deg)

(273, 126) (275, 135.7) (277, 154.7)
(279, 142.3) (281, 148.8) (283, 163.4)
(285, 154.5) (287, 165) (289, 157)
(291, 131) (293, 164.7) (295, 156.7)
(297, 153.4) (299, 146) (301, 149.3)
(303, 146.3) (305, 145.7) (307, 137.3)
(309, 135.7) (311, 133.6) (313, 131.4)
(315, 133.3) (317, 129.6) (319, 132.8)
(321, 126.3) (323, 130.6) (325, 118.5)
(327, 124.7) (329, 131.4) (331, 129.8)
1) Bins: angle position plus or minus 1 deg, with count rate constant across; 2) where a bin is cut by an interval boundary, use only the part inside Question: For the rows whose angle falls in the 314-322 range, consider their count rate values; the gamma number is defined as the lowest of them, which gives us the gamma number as 126.3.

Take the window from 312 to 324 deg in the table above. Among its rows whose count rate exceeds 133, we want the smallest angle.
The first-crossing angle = 315 deg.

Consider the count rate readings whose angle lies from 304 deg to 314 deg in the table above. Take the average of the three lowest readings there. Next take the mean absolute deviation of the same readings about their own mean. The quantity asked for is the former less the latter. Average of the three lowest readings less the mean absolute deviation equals 130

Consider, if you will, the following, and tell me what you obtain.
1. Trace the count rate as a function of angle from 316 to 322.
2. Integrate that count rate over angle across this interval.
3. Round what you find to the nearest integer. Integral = 777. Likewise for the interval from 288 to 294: 905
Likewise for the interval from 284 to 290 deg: 953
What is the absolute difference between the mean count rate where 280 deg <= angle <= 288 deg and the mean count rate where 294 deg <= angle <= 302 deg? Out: 7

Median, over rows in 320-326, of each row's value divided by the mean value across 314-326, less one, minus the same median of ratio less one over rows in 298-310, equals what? -0.15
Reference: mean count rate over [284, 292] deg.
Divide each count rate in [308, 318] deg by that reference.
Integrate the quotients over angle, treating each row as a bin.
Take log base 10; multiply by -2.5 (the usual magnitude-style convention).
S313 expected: -2.35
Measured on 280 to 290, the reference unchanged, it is -2.54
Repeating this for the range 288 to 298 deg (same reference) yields -2.50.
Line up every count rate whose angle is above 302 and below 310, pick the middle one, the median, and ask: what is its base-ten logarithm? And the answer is 2.15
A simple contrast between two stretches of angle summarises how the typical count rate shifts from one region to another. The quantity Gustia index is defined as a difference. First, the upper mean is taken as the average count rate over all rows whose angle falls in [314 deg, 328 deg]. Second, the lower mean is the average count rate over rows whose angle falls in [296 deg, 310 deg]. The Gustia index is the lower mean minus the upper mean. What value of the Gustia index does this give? 17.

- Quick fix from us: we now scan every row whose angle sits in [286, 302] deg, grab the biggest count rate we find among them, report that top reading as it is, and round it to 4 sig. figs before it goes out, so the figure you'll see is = 165.0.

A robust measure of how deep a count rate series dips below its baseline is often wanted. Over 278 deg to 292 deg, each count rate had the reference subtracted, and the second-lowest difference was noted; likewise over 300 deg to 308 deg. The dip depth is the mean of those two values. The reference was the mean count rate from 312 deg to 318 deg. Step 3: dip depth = 13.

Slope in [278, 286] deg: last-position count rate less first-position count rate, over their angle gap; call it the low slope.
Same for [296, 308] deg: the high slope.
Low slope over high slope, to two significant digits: -1.3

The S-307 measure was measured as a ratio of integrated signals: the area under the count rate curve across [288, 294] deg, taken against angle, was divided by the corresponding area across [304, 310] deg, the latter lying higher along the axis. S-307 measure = 1.08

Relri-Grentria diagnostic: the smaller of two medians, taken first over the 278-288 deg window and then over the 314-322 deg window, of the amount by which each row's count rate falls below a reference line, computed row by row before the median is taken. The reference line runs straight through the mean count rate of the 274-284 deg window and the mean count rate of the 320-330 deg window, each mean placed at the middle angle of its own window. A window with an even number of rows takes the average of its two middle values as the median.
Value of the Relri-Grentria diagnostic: -8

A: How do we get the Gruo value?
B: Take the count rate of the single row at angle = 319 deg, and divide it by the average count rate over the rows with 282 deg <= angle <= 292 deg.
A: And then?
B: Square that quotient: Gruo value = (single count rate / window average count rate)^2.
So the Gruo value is 0.742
